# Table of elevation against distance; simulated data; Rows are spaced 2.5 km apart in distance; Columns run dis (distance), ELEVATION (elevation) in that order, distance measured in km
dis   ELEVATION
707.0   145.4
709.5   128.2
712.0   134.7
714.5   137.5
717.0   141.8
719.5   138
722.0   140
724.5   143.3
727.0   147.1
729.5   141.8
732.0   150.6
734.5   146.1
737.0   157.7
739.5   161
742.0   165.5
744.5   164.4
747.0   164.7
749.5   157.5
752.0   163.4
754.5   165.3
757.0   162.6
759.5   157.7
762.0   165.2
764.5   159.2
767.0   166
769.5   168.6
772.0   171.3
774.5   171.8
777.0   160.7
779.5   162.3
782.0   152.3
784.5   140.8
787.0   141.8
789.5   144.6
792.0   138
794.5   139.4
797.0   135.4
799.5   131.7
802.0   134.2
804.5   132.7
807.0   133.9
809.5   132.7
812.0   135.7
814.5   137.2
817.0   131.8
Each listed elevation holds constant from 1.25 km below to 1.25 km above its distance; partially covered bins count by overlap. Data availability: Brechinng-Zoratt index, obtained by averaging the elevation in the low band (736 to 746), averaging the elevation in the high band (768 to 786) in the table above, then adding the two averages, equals 323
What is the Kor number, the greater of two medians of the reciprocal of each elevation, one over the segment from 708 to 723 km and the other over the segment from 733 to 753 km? 0.0073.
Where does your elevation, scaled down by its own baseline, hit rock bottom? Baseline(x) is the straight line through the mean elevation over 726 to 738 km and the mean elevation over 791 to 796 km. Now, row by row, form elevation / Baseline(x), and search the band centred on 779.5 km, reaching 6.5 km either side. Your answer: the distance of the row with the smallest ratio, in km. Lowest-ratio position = 784.5 km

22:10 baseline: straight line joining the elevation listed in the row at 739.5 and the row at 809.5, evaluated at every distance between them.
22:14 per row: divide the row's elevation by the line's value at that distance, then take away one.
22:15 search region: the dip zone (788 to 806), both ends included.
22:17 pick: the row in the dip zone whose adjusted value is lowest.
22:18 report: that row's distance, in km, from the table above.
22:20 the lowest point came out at 799.5 km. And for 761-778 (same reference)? 764.5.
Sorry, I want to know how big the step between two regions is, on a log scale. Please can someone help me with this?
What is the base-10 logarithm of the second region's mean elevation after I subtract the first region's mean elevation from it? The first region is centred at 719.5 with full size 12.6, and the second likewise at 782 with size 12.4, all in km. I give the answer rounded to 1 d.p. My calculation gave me 1.1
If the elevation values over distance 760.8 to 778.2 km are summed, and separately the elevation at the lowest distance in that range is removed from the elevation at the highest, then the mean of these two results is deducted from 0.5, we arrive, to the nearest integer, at -579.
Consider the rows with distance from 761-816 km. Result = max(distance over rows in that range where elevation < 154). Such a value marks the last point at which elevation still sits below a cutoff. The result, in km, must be 814.5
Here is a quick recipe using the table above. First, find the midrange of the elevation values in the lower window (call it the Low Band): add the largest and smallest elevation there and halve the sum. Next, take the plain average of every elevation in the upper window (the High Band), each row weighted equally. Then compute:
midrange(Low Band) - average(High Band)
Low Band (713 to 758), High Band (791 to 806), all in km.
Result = 16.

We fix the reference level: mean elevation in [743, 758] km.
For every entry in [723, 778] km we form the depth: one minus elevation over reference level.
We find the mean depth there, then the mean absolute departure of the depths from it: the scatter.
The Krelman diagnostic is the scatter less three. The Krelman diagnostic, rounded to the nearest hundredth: -2.96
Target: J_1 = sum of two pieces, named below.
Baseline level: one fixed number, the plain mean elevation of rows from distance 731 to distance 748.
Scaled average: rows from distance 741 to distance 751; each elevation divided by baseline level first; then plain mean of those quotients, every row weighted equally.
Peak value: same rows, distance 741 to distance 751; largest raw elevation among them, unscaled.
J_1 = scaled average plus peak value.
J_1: 167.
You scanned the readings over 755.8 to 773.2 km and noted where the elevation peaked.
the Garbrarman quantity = 772.0 km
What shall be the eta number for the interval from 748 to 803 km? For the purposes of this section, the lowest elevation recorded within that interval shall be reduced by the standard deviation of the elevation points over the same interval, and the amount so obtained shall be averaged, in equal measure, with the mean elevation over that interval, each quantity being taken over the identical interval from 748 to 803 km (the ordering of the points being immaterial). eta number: 136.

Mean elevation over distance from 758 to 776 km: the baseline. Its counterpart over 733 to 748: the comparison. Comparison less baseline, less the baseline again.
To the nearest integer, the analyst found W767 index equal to -171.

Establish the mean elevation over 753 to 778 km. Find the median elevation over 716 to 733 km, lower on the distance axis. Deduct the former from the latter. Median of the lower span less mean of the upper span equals -23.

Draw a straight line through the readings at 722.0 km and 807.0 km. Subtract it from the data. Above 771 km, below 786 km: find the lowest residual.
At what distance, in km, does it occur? 784.5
